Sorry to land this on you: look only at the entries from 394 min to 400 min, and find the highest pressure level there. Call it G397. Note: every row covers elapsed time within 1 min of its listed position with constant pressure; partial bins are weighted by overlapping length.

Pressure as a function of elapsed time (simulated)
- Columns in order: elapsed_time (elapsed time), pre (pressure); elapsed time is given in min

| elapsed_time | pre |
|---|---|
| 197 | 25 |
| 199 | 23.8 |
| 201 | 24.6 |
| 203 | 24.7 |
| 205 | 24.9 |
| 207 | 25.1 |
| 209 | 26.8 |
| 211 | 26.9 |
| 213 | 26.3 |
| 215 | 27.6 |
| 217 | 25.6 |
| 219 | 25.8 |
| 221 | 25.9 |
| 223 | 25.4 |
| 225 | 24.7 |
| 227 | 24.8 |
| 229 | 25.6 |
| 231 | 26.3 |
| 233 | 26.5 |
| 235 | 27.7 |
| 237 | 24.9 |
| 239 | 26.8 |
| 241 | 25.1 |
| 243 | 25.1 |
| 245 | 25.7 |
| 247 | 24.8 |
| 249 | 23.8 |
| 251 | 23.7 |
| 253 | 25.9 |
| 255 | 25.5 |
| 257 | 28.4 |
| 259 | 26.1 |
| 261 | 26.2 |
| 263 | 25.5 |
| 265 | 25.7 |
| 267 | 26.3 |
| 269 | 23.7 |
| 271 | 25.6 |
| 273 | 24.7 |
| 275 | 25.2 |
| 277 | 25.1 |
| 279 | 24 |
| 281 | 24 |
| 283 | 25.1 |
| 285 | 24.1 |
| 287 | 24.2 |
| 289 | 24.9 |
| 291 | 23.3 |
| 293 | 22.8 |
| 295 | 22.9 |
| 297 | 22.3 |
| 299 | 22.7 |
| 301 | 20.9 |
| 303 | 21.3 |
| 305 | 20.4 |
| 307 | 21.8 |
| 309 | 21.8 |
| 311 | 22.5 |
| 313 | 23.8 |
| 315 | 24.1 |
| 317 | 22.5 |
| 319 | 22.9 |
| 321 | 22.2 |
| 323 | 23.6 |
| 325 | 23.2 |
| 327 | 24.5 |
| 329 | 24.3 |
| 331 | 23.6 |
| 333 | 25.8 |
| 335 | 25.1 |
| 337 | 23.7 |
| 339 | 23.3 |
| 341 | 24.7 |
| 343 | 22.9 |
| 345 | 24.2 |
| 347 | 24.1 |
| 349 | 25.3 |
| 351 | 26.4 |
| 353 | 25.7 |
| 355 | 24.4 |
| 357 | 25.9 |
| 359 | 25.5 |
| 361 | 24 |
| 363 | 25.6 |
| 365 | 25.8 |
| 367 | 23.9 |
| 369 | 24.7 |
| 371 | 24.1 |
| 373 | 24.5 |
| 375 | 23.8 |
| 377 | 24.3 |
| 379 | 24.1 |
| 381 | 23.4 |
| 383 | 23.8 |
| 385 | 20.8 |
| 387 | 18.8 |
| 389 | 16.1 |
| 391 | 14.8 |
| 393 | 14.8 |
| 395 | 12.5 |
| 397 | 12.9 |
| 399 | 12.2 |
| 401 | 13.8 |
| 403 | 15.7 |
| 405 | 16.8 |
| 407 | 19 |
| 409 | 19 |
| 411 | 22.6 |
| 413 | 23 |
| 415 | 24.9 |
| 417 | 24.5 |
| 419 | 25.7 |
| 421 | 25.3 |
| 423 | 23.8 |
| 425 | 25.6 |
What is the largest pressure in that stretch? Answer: 12.9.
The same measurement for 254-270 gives 28.4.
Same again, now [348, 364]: 26.4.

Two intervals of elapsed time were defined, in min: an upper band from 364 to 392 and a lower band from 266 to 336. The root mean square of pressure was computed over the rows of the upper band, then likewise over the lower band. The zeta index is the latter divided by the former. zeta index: 1.05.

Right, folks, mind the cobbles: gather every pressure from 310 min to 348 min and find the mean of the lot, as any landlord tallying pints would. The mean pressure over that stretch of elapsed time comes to 24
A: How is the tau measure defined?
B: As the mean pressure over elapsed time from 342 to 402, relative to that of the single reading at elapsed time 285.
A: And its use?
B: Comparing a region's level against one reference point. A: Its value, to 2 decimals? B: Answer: 0.90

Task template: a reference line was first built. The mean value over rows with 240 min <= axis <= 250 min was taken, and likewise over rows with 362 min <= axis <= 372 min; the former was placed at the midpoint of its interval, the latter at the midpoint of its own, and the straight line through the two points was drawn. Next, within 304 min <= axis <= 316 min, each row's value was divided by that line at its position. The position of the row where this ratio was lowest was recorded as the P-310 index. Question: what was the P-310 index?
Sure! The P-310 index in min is 305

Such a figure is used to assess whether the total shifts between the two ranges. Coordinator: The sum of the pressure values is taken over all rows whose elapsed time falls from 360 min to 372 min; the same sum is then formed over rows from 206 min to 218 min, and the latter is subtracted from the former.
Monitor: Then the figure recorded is -10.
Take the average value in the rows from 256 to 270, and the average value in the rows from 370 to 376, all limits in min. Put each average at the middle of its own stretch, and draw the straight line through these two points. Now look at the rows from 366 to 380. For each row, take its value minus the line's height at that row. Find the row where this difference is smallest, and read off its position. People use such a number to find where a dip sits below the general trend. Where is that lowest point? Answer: 367 min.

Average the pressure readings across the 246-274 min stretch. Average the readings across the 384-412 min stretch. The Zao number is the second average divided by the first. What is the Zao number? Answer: 0.646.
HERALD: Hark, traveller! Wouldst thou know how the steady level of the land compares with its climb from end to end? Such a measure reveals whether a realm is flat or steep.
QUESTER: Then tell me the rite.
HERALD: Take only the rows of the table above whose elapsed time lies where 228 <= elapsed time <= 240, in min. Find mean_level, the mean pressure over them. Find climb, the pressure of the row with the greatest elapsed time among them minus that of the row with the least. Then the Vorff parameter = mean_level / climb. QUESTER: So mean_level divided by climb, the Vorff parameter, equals 22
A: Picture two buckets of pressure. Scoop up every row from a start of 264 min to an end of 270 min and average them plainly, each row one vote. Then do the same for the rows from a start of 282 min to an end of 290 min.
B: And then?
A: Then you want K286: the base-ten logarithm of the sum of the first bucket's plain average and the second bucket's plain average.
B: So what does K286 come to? 1.70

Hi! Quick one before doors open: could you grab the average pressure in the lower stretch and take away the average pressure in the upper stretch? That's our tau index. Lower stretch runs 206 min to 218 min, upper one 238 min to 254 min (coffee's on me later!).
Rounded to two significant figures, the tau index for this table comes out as 1.3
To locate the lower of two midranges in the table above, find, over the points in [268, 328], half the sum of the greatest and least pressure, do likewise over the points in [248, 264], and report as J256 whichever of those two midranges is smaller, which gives 23.0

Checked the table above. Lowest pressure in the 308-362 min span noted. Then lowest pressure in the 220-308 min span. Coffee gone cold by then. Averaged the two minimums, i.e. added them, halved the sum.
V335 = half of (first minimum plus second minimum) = 21.1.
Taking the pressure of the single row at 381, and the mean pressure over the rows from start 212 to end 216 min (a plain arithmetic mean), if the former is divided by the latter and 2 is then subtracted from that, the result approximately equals -1.13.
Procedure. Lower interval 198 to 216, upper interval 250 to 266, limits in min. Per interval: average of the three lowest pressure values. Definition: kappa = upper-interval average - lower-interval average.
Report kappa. 1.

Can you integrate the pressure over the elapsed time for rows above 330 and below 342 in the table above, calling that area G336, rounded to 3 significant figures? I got 292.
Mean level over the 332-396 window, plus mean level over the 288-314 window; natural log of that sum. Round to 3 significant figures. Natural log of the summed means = 3.82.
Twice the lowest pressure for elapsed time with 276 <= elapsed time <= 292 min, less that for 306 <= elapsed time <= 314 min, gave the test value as 24.8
